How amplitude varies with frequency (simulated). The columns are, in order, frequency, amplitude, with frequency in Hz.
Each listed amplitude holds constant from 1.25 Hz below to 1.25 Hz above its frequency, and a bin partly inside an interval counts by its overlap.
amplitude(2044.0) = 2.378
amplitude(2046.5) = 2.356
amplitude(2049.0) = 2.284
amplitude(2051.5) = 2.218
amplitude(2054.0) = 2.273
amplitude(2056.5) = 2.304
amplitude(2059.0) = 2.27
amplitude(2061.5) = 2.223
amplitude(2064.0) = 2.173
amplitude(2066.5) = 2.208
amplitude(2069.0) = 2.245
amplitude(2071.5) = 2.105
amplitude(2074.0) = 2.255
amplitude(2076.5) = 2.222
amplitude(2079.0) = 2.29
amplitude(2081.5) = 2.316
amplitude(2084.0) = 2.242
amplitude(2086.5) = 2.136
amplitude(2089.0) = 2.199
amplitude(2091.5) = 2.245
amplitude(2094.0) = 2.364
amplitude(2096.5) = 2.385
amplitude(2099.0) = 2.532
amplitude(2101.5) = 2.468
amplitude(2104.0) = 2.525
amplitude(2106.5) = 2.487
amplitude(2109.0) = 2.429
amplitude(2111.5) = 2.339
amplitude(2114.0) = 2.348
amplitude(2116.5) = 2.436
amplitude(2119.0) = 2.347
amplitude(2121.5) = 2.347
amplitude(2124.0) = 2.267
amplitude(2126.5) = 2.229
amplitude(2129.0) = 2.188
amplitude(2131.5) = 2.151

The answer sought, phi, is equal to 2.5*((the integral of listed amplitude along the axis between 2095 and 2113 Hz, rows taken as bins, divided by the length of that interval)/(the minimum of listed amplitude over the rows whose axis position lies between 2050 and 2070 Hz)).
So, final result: 2.82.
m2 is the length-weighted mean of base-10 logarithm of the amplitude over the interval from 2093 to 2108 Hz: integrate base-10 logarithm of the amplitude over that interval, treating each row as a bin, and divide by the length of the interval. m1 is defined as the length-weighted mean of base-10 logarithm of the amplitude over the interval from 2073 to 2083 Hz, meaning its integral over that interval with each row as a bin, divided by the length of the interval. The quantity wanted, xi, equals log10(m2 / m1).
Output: 0.04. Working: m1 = 0.36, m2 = 0.391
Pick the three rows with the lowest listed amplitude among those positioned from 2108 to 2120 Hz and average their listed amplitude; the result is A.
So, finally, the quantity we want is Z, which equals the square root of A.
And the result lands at 1.53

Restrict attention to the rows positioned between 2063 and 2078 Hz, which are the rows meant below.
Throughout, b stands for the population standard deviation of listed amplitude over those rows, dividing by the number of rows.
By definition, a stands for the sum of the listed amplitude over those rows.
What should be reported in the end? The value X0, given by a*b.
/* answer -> 0.67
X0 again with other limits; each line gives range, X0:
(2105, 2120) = 0.81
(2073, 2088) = 0.77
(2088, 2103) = 1.65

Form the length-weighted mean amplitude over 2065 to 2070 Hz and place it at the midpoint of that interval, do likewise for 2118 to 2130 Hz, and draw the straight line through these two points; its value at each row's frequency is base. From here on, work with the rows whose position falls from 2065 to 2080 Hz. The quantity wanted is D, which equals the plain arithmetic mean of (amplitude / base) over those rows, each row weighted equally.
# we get 1.00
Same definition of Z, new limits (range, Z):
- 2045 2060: 1.50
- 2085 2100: 1.48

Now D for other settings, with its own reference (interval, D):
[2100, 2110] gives 1.10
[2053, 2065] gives 1.02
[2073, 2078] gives 1.00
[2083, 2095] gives 1.00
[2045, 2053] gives 1.04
